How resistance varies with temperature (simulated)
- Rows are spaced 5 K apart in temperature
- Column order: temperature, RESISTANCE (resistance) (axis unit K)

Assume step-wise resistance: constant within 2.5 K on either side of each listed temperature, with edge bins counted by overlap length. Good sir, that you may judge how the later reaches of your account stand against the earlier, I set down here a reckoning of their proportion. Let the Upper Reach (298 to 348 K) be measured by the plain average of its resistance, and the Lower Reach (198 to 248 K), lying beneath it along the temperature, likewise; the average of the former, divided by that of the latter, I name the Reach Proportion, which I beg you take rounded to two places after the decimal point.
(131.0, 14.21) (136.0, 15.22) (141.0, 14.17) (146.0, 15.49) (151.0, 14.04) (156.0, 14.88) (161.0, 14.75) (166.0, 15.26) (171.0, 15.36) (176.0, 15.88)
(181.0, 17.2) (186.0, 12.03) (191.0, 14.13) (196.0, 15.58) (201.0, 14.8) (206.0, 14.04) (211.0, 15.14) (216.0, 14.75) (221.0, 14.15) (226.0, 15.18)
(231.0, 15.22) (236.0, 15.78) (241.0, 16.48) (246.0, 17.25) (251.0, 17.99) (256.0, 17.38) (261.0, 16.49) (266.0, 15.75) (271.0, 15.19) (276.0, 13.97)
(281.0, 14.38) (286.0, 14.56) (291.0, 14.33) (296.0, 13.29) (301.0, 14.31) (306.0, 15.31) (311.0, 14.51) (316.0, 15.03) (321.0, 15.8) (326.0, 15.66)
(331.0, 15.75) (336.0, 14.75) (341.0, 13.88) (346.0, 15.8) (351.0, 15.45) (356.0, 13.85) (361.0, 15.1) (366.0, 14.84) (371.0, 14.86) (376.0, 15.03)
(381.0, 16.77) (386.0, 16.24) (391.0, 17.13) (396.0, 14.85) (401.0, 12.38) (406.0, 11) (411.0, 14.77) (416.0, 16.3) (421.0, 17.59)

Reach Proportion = 0.99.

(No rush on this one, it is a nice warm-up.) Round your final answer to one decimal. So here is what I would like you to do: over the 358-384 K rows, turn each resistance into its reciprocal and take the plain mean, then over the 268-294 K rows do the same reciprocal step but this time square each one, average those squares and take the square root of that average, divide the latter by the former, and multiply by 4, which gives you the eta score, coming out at 4.2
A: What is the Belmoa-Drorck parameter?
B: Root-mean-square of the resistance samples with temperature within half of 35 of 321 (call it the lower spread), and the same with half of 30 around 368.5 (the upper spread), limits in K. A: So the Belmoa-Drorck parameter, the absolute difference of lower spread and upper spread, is 0.2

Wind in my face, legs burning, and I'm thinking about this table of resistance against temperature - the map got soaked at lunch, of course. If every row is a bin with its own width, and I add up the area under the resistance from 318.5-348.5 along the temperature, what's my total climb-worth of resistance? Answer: 458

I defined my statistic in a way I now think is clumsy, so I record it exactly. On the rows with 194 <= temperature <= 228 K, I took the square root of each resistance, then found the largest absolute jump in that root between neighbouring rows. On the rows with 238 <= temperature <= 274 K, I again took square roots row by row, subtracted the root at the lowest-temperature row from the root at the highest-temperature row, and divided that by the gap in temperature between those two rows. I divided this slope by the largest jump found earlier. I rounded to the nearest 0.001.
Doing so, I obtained -0.038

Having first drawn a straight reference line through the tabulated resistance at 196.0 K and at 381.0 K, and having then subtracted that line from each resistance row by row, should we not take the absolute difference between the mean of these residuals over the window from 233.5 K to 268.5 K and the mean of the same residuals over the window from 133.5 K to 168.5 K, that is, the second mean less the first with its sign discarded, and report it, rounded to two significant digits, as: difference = 1.3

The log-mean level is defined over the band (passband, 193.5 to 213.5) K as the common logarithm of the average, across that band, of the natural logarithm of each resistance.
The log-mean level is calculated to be 0.431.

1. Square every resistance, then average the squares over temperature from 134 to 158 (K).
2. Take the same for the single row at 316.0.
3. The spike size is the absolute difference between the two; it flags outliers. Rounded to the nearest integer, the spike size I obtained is 8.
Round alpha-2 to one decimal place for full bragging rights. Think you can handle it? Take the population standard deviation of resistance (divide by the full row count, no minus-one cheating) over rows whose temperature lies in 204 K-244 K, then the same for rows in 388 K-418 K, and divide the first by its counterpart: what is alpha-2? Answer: 0.4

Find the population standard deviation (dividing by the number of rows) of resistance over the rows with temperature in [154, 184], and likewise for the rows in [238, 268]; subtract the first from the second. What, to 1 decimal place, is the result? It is -0.1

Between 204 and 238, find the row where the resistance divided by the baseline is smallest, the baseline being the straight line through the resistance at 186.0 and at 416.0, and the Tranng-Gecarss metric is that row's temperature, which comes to 221.0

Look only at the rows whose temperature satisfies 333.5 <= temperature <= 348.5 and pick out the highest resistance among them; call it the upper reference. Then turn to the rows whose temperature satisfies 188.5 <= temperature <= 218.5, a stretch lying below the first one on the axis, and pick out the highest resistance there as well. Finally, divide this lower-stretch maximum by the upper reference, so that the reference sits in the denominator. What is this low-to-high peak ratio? 0.99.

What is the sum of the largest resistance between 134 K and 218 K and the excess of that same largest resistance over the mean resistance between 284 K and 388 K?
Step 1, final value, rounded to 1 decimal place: 19.4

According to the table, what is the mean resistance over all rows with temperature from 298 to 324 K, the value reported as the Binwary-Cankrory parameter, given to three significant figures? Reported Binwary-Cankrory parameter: 15.0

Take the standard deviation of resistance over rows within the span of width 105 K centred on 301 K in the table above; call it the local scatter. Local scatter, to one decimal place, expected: 1.1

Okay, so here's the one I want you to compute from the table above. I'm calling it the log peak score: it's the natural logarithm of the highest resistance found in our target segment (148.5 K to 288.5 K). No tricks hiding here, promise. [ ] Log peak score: 2.89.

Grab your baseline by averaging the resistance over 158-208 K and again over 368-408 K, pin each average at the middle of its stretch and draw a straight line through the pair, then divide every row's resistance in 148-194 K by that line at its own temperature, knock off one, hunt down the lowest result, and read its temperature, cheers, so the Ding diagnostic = 186.0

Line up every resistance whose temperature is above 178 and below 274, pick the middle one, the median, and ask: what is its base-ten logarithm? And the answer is 1.18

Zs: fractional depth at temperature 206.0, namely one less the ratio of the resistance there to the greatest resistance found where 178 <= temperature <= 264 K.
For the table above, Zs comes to 0.22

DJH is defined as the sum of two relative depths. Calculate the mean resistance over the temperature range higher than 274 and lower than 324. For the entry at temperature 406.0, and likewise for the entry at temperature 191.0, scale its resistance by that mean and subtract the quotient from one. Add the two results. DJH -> 0.27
